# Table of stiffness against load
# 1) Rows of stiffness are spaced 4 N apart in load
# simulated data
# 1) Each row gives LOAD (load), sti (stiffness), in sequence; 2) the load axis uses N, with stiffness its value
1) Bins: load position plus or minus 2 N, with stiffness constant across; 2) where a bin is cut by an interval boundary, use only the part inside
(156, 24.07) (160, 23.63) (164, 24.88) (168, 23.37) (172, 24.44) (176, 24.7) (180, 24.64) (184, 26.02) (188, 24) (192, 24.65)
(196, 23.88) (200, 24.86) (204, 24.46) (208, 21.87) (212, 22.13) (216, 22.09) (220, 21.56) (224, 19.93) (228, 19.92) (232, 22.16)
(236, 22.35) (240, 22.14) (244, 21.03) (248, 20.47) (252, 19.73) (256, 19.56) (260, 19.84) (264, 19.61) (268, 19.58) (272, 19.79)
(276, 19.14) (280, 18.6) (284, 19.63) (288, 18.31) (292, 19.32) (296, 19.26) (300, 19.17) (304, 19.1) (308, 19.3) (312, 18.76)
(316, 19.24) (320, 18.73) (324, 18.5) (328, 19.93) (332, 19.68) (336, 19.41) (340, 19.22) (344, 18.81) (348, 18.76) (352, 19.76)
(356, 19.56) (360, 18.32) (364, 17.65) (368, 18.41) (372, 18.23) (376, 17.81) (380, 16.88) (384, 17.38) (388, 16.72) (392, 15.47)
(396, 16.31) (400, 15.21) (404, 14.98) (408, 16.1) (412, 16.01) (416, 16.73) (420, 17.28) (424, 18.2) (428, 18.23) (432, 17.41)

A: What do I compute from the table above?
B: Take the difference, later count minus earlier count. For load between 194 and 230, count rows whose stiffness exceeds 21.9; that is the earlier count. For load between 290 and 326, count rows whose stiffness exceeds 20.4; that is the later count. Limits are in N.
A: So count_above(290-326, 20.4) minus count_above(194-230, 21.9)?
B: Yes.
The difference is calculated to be -5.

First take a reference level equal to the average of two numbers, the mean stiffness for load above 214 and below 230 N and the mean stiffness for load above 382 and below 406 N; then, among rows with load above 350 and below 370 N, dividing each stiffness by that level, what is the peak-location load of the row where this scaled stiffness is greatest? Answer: 352 N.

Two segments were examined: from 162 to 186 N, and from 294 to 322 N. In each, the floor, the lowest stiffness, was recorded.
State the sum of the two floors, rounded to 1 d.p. 42.1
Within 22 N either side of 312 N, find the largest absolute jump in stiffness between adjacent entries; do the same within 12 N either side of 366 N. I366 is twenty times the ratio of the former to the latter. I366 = 23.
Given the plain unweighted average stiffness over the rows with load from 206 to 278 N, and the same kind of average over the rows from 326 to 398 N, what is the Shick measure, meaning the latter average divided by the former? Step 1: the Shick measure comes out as 0.88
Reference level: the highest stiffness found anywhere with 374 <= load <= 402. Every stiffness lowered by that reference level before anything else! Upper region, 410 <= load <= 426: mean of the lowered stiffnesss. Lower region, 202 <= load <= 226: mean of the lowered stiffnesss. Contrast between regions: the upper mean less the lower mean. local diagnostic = -5.0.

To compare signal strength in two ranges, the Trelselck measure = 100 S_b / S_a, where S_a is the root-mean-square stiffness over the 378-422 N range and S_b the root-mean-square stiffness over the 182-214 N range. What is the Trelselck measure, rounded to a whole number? 147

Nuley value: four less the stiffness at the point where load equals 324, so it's -14.5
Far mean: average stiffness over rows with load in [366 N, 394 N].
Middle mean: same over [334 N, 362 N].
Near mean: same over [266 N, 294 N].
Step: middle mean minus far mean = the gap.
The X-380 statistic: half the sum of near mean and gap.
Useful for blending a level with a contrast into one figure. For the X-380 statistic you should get 10.5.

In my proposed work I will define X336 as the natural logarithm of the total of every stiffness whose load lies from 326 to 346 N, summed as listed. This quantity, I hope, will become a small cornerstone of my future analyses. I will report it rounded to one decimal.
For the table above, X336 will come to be 4.6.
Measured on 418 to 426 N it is 3.6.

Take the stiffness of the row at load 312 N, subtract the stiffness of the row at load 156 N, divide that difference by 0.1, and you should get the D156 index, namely -53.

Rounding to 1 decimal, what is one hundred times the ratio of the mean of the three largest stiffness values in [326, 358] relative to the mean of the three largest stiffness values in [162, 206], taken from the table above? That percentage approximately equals 78.4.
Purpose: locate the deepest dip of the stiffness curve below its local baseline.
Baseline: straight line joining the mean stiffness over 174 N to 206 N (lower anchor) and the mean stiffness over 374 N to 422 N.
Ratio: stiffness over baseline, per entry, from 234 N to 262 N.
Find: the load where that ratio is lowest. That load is 256 N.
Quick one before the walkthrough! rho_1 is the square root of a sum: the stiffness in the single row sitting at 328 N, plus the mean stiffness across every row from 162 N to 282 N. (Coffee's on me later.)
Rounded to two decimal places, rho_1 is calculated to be 6.48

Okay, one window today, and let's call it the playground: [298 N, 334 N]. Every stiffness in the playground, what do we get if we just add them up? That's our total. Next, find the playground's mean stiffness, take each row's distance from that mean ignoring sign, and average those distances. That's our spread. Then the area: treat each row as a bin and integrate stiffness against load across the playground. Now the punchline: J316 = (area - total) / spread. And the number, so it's 1515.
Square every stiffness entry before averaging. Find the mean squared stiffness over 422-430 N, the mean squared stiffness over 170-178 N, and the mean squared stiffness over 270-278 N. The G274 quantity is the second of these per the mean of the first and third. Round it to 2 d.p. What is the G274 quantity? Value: 1.70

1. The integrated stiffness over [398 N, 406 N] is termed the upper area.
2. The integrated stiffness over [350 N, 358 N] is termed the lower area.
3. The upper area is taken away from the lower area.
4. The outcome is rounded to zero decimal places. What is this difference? 37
